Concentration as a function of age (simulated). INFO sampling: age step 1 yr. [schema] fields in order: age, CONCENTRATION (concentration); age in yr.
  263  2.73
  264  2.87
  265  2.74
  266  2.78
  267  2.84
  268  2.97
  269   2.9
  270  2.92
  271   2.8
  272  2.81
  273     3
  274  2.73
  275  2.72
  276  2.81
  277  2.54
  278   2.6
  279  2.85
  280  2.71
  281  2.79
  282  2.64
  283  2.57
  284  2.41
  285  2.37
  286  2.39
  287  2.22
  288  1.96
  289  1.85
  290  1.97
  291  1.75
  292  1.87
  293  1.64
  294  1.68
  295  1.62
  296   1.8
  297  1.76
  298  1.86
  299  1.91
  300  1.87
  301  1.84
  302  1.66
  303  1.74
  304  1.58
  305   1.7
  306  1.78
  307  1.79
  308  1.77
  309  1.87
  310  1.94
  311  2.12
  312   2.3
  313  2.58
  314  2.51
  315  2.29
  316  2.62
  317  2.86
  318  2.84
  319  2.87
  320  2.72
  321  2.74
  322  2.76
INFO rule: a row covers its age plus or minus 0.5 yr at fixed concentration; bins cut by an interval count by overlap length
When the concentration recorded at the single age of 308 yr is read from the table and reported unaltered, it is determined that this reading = 1.77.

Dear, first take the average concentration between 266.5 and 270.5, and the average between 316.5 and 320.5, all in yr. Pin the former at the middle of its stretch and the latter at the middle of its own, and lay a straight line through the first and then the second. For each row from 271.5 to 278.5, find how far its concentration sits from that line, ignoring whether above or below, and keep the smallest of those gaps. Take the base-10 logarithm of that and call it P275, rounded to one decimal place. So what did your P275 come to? -1.1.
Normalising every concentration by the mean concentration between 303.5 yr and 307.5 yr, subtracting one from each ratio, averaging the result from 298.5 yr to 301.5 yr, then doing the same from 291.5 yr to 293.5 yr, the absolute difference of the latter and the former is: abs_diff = 0.07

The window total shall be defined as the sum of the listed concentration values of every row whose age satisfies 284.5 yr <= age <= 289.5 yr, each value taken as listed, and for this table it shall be 11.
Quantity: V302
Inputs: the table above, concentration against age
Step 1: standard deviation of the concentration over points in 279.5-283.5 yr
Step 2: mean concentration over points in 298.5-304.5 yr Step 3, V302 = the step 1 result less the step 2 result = -1.7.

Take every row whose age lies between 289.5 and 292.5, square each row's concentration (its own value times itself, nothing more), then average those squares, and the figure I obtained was 3.5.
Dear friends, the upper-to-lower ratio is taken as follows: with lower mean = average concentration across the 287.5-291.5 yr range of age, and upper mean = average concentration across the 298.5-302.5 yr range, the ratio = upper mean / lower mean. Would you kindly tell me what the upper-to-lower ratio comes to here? 1.0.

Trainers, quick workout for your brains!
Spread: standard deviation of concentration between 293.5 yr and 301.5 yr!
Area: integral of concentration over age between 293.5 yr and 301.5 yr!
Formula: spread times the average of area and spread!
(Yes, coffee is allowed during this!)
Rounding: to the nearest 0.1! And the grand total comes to 0.7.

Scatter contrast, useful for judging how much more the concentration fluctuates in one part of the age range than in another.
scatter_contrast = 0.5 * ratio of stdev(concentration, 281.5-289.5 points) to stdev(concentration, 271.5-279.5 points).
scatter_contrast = 0.96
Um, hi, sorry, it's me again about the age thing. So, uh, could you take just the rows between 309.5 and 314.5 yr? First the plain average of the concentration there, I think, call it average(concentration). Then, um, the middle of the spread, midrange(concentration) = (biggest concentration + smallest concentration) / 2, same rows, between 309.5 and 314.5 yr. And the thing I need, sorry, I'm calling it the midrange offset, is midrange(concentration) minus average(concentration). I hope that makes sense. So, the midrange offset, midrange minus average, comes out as -0.030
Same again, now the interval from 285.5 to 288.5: -0.015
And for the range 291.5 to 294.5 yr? 0.025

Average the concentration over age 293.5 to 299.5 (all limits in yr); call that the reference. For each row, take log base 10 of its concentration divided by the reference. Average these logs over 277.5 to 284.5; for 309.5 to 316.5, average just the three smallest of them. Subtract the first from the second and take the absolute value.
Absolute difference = 0.10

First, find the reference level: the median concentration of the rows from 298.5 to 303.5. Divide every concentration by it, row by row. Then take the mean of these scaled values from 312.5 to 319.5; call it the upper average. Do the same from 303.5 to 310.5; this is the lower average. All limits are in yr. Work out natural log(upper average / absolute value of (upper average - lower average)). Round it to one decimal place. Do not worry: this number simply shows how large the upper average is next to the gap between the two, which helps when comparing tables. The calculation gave 1.1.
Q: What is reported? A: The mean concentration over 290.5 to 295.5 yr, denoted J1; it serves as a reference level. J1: 1.7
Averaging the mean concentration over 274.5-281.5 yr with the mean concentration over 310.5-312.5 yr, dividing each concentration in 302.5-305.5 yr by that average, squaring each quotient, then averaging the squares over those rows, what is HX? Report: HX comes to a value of 0.46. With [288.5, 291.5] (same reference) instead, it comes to 0.57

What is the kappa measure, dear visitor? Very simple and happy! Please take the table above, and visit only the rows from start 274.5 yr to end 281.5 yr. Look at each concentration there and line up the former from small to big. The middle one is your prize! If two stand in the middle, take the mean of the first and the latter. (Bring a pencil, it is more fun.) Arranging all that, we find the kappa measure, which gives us 2.72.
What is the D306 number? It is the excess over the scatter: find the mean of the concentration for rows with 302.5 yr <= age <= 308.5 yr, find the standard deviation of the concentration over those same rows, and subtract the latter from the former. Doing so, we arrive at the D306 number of 1.65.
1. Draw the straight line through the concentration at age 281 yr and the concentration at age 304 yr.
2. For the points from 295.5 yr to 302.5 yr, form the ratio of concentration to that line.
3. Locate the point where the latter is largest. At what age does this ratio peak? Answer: 301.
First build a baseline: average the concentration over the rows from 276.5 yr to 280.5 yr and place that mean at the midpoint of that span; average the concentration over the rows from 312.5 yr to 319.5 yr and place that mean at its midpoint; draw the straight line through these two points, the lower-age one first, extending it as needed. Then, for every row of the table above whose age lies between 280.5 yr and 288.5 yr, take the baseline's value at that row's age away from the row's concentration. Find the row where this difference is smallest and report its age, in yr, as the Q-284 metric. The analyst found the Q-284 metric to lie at 288 yr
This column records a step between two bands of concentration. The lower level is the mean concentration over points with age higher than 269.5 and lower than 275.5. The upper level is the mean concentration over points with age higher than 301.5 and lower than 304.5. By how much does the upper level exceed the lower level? -1.17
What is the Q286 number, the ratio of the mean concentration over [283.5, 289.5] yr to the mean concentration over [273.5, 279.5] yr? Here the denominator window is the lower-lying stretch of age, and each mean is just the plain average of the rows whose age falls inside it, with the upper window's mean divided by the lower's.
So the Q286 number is 0.81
